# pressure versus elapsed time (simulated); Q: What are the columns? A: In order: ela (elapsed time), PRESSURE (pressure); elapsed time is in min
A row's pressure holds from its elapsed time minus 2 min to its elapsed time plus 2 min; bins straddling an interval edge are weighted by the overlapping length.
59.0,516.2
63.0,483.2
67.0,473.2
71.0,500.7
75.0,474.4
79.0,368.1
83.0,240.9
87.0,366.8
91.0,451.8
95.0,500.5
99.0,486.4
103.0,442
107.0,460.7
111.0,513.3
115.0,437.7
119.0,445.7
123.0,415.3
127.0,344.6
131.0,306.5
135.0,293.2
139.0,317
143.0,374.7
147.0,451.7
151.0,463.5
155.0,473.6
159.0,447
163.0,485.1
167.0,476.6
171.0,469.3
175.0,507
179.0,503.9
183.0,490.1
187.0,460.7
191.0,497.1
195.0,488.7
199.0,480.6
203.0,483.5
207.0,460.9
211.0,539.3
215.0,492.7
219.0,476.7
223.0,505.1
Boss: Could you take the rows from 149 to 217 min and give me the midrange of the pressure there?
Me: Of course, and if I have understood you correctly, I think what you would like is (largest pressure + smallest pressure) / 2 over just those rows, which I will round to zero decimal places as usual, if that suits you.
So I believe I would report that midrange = 493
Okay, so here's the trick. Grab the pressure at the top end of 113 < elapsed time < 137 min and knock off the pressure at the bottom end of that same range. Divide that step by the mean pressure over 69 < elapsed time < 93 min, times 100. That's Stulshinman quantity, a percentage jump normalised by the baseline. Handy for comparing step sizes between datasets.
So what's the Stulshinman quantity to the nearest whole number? -36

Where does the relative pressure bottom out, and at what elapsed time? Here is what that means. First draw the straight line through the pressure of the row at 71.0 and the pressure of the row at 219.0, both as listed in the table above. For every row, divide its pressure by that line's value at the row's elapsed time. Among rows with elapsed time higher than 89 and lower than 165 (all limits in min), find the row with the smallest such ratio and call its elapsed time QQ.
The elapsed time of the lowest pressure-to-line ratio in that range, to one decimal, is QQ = 135.0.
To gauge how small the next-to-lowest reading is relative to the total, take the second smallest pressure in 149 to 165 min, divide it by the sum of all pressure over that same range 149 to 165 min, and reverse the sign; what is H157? -0.248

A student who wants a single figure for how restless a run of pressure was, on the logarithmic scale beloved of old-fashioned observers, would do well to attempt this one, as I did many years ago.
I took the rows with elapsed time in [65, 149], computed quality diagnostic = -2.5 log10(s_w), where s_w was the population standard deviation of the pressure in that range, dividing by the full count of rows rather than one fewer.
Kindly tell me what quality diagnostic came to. -4.7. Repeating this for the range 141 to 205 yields -3.7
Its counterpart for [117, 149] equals -4.4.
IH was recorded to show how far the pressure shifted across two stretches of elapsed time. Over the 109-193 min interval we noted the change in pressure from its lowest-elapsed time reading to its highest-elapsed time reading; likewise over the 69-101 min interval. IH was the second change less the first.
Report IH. 2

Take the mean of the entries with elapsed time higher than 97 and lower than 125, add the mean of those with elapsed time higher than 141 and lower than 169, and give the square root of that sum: 30.2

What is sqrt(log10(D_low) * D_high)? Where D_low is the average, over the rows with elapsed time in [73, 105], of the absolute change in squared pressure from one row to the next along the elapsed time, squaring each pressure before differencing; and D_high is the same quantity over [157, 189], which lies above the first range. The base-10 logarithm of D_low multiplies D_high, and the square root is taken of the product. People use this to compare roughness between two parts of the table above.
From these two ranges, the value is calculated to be 300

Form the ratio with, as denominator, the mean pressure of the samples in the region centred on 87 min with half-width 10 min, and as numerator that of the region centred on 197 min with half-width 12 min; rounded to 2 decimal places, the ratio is 1.24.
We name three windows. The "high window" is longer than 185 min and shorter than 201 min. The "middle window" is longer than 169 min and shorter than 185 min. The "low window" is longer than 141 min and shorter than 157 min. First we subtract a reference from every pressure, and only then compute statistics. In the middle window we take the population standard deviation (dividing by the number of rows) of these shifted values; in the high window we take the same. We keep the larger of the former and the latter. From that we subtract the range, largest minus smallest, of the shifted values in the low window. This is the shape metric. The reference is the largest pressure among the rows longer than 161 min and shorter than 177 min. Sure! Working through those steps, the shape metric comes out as -84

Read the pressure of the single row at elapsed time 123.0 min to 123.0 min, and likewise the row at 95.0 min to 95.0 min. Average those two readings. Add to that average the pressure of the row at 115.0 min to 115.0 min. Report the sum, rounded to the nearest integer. 896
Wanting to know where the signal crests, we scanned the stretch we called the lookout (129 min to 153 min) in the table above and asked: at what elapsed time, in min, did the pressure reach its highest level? 151.0 min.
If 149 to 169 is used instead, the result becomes 163.0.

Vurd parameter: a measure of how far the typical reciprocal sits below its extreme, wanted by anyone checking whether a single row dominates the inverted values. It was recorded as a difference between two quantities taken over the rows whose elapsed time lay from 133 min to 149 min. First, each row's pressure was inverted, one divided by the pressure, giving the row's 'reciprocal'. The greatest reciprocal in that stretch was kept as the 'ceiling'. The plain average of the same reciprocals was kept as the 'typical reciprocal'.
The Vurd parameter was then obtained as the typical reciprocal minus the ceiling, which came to -0.0005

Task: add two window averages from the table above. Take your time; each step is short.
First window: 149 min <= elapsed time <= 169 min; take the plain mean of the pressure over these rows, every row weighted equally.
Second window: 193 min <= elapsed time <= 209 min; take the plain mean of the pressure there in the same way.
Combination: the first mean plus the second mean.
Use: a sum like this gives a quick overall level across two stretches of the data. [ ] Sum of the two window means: 948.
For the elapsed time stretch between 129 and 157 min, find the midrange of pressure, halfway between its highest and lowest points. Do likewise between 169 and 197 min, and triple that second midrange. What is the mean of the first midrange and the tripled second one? 917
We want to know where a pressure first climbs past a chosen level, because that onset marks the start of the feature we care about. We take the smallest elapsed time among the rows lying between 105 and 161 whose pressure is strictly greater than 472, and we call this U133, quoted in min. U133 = 111.0 min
